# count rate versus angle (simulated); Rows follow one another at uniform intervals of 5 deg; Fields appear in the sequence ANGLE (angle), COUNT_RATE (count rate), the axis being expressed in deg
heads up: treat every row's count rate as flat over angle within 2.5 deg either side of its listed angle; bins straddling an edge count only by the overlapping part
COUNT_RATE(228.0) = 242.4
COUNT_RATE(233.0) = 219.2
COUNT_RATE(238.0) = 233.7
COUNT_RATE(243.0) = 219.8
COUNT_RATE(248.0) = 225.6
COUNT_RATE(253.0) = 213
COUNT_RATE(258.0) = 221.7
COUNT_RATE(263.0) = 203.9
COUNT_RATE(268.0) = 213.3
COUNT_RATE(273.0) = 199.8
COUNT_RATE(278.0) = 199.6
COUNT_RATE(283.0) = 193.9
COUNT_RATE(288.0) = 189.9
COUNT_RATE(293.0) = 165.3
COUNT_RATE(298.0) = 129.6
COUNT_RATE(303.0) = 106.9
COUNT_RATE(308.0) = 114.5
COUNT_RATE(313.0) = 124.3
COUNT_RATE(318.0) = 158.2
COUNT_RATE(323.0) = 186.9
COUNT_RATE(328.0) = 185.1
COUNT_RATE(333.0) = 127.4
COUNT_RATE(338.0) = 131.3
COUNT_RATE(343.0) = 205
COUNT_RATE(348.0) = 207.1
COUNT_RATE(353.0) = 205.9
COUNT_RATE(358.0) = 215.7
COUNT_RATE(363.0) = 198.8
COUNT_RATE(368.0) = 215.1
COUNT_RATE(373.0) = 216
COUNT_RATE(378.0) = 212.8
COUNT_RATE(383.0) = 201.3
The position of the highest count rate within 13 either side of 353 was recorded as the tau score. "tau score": 358.0 deg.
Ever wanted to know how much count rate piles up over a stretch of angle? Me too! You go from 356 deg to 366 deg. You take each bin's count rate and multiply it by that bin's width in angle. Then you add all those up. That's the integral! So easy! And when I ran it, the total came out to 2072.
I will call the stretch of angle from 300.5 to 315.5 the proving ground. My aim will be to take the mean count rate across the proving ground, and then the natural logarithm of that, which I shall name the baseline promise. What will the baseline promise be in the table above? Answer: 4.7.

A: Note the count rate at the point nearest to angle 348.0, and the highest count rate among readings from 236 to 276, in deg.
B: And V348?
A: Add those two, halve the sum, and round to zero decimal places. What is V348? 220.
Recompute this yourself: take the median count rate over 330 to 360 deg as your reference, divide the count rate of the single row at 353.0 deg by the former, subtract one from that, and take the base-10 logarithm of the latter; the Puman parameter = -2.7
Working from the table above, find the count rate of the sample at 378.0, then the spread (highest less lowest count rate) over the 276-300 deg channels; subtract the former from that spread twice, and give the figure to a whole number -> -356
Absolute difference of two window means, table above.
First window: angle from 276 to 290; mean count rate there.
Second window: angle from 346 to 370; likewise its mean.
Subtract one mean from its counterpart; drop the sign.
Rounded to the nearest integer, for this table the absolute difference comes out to 14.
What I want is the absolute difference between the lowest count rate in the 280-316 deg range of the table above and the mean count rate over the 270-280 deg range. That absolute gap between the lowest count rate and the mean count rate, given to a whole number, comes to 93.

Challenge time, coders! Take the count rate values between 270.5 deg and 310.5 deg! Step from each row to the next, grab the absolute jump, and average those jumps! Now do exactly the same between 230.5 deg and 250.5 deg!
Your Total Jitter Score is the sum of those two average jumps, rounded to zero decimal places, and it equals 26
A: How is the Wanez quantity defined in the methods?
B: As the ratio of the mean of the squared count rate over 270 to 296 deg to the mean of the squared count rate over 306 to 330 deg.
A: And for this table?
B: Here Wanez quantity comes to 1.5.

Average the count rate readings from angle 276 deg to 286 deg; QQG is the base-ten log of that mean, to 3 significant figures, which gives 2.29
